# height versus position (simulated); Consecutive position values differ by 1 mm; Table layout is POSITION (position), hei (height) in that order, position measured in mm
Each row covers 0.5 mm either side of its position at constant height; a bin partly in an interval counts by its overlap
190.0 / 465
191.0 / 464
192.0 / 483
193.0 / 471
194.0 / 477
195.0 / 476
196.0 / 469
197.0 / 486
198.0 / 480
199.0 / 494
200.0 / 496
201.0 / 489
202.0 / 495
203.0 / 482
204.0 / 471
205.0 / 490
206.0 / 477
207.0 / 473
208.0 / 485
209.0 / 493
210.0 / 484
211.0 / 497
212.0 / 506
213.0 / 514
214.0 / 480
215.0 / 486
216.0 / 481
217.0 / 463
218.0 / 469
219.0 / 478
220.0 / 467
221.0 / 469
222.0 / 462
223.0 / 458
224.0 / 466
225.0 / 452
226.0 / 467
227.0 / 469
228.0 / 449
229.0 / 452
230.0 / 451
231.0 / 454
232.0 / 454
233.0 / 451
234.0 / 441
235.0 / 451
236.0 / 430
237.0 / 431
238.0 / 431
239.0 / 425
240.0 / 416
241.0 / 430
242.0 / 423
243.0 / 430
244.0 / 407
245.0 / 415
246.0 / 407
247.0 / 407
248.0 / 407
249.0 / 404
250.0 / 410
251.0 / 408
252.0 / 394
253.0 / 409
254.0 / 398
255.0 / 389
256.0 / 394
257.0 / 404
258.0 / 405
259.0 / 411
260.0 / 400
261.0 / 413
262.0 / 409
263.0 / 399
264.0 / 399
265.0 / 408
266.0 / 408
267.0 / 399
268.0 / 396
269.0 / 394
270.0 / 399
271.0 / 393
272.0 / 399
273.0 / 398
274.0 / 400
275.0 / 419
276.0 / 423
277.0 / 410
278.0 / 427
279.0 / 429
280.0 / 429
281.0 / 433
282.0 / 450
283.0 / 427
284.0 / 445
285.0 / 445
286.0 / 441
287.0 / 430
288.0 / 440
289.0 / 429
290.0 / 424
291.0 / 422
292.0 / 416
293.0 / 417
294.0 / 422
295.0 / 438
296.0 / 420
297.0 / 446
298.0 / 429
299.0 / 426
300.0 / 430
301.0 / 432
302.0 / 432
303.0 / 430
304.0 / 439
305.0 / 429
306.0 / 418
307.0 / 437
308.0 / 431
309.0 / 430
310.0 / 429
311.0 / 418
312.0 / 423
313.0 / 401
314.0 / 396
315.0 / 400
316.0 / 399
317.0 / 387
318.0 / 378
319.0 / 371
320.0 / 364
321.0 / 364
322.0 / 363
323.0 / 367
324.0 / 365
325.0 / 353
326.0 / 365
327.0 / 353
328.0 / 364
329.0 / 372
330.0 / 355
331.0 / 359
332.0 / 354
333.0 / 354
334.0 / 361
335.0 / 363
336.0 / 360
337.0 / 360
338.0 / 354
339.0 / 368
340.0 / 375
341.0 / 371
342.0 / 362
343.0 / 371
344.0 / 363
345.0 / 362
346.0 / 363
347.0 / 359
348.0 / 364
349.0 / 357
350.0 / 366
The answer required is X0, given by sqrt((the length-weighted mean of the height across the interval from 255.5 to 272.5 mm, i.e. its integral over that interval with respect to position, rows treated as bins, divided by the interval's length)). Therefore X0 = 20.0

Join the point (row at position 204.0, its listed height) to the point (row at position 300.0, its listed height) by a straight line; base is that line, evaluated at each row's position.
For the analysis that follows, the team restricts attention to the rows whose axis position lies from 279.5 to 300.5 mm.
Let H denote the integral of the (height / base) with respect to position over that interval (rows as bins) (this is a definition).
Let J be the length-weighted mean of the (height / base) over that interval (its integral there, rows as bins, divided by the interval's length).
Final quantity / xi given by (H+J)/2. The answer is 10.9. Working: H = 20.9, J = 0.99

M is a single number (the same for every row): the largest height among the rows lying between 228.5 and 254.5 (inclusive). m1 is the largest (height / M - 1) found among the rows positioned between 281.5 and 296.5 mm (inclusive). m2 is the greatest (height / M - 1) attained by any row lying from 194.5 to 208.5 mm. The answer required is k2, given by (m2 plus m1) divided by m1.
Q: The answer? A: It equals -9.5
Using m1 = -0.01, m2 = 0.09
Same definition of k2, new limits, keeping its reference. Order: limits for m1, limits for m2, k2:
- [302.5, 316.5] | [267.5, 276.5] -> 3.1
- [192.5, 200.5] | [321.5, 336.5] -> -1.0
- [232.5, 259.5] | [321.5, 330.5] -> 28.3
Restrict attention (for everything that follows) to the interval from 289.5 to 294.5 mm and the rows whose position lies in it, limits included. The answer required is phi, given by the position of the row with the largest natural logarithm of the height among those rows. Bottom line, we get 290.0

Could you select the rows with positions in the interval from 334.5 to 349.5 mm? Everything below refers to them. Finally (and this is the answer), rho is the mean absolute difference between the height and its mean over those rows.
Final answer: 4.2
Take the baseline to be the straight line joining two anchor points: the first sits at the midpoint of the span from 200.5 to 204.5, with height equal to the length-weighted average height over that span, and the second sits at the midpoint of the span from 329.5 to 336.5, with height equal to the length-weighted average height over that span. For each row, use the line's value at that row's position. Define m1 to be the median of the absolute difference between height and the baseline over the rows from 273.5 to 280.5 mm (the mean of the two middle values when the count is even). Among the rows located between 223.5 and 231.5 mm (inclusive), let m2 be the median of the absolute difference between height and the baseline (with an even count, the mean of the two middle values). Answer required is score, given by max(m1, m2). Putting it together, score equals 15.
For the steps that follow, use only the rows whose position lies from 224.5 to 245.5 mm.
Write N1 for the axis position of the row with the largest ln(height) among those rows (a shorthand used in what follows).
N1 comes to 227.0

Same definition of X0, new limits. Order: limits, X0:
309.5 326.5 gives 19.6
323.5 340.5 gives 19.0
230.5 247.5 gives 20.7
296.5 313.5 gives 20.7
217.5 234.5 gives 21.4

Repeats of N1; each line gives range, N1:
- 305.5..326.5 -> 307.0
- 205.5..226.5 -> 213.0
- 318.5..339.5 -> 329.0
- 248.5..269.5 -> 261.0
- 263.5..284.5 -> 282.0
